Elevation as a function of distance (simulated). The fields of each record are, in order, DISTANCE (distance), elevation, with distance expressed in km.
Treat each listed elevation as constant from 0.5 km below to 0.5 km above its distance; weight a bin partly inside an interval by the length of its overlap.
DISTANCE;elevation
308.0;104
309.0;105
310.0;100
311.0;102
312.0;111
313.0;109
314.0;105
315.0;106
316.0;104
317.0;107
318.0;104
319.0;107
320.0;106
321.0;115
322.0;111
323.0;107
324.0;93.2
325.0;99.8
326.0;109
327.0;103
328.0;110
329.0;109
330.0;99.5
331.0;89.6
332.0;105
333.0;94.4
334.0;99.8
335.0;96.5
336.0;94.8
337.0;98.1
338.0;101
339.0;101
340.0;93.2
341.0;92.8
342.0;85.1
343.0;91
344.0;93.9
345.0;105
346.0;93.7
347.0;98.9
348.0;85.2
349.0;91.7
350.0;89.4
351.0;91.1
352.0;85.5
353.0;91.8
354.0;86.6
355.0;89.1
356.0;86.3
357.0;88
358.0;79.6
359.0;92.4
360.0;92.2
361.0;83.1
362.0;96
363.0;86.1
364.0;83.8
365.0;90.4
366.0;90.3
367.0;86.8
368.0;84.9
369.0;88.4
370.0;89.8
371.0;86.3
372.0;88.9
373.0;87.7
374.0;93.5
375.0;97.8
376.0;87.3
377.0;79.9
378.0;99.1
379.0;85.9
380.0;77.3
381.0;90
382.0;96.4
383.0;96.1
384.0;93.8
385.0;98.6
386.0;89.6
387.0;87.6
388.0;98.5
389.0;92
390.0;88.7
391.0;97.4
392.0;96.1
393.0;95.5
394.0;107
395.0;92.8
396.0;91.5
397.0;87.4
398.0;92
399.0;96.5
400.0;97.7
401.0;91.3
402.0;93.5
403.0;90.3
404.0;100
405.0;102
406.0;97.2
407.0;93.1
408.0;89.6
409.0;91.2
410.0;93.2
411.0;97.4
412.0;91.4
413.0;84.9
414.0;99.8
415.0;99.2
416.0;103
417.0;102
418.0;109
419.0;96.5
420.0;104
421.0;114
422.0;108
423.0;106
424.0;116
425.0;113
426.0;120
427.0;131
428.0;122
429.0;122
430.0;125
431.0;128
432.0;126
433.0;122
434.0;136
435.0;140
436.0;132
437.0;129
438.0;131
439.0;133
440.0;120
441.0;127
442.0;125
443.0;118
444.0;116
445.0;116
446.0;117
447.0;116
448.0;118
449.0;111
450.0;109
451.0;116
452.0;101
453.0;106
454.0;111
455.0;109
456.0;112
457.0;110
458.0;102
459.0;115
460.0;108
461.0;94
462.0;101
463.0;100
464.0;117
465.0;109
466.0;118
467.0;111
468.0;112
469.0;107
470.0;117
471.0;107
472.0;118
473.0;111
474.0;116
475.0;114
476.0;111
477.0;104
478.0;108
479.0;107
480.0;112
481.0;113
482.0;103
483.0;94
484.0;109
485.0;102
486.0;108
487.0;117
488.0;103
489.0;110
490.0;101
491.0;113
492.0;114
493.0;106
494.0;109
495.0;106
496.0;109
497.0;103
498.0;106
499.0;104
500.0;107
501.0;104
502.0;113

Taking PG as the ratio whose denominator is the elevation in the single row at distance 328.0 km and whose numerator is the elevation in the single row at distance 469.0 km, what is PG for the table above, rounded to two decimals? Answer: 0.97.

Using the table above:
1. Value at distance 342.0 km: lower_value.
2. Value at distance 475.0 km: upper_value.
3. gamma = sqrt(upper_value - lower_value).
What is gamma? 5.4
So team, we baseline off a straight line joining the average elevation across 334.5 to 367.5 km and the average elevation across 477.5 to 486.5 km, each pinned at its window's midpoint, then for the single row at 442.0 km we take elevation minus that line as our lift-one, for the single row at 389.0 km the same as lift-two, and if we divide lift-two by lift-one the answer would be -0.2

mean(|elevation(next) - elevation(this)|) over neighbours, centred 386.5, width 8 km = 5.5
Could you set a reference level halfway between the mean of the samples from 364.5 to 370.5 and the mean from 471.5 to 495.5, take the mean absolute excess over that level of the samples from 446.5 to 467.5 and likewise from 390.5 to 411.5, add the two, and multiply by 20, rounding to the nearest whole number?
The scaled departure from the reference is 321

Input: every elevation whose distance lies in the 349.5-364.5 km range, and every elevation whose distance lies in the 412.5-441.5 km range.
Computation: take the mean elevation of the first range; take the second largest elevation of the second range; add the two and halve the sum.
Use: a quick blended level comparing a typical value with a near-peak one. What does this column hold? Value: 112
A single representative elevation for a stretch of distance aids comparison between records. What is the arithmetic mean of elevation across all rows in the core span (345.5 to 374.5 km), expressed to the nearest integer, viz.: 89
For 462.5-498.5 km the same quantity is 109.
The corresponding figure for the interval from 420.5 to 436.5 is 123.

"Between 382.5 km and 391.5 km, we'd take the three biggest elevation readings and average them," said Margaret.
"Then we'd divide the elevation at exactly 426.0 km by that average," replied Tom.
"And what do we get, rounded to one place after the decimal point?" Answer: 1.2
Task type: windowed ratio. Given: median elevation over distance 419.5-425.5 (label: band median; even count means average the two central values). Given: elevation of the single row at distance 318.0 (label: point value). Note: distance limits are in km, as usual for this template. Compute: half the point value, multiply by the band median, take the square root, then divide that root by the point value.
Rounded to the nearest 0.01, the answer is 0.73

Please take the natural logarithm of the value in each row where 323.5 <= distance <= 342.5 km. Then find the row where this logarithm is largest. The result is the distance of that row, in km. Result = 328.0 km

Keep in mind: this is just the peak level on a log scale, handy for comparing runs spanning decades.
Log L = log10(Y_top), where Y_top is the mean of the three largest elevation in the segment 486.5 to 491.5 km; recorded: 2.05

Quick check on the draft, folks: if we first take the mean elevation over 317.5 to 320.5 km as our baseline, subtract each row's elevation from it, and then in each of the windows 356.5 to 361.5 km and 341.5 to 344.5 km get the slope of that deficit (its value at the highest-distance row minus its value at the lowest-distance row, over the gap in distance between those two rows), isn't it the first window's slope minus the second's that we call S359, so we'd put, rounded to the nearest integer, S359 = 6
